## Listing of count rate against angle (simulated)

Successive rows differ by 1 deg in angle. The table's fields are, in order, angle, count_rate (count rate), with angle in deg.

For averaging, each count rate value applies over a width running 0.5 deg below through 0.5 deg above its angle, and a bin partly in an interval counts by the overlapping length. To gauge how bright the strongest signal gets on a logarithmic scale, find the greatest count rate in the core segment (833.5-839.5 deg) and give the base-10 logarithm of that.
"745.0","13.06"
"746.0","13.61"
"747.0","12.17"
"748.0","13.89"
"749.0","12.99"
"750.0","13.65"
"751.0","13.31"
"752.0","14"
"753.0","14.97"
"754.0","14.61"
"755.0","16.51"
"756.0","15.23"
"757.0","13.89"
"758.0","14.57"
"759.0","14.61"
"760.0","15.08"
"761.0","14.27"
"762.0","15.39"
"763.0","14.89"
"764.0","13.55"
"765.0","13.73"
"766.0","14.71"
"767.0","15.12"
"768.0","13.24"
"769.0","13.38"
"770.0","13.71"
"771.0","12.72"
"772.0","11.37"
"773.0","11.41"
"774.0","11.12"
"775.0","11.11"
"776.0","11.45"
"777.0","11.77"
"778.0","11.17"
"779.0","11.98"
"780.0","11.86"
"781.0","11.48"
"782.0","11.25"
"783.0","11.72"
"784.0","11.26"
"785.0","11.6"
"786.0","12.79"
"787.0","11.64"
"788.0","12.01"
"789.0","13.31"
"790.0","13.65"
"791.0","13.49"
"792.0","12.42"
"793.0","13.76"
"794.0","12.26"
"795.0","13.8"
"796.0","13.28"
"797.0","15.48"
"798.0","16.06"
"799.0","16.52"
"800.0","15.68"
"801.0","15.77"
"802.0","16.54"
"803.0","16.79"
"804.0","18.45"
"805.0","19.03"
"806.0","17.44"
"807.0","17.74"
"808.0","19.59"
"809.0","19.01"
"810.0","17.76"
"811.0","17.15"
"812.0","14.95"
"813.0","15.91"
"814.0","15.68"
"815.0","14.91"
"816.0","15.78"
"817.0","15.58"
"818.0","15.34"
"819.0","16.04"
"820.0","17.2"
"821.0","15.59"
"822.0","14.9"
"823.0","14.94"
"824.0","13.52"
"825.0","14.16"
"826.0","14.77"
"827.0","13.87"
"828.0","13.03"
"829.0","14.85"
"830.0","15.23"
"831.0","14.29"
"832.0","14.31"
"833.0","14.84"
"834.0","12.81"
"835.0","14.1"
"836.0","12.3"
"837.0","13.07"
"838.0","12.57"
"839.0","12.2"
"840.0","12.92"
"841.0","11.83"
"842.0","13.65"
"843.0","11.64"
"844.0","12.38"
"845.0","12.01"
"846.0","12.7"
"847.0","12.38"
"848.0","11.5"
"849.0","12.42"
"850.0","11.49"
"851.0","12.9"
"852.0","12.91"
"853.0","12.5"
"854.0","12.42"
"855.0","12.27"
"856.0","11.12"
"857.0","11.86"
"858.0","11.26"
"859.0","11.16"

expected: 1.15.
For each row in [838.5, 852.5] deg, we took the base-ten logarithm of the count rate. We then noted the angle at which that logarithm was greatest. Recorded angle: 842.0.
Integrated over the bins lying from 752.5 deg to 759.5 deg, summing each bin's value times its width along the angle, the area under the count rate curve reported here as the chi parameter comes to 104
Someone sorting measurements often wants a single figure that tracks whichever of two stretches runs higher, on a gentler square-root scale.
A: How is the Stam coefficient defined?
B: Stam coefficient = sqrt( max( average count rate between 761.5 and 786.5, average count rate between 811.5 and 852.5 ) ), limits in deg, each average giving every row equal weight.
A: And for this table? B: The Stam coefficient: 3.72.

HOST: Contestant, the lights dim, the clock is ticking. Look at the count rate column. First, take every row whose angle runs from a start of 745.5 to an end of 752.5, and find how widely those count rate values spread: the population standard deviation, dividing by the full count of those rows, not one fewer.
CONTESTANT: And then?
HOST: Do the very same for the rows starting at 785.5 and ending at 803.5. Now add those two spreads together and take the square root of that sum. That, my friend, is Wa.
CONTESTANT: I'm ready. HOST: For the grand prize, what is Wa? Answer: 1.50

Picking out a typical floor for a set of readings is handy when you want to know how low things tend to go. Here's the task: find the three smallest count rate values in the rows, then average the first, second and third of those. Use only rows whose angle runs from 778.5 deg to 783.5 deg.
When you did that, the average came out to 11.5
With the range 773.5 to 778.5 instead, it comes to 11.1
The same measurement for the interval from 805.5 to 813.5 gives 16.0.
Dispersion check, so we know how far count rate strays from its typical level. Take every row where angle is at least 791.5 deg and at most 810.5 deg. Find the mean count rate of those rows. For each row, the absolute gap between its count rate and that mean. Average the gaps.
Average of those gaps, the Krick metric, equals 1.8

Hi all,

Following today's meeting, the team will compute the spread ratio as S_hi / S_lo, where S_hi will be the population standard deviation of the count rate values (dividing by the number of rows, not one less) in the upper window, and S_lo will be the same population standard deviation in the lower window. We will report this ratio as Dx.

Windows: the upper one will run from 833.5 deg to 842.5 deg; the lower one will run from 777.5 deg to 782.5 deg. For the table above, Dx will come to 2.1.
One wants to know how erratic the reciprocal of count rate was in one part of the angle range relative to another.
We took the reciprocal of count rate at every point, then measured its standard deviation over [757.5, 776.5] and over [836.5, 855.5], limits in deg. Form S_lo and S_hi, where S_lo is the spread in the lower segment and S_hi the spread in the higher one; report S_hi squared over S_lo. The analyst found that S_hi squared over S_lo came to 0.0015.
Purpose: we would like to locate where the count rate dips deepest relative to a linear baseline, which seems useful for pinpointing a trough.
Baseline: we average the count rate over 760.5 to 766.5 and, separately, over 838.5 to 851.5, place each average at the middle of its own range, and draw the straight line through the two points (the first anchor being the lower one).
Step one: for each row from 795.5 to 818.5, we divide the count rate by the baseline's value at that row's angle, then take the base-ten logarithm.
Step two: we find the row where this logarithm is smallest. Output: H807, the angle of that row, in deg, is 796.0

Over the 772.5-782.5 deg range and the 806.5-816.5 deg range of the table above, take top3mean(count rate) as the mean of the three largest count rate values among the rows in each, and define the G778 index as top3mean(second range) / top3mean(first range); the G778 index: 1.6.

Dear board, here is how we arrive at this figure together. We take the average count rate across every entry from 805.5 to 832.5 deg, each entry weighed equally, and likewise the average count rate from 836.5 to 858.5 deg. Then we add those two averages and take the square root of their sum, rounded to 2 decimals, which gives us 5.29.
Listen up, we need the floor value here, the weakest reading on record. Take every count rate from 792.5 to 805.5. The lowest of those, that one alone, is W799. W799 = 12.26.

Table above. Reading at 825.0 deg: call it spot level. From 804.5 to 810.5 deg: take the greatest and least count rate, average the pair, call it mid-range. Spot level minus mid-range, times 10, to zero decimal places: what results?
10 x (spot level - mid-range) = -44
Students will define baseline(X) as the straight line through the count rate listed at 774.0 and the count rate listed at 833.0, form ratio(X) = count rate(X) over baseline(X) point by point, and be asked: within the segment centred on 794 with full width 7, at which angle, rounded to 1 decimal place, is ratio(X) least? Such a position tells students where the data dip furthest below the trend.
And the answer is 794.0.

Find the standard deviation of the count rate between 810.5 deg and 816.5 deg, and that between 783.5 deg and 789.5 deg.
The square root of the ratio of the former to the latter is 1.02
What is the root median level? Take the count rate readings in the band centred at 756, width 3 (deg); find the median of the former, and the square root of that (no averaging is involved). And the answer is 3.90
